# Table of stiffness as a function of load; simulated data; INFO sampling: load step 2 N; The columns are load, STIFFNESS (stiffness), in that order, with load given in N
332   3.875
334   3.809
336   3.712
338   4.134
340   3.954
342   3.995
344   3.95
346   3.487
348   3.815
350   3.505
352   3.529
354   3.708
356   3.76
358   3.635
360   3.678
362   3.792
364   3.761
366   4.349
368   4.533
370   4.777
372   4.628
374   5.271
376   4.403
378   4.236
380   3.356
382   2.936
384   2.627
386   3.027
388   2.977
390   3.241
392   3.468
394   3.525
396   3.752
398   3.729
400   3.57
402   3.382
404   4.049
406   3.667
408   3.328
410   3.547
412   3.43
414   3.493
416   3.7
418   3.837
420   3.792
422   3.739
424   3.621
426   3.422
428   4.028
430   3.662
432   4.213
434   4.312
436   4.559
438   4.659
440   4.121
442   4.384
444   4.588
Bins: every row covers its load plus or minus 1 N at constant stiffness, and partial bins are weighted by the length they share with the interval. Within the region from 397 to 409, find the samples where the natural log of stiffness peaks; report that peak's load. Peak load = 404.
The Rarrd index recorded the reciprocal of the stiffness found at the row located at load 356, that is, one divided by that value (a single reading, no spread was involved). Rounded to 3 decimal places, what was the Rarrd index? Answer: 0.266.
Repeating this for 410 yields 0.282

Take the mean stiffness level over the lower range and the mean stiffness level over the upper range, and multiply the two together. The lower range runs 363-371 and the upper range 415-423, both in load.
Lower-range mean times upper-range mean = 16.4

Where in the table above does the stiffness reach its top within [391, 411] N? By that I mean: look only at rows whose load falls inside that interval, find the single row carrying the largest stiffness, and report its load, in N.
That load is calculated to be 404 N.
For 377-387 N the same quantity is 378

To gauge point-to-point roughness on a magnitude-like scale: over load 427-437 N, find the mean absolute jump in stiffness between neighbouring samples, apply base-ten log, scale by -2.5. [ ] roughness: 1.3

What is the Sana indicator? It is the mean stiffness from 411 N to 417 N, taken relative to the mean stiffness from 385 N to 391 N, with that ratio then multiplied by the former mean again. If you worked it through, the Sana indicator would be 4.1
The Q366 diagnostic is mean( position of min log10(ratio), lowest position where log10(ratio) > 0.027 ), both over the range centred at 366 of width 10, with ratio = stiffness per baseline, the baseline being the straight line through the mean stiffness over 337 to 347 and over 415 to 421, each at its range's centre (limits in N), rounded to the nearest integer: 365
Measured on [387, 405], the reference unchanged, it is 396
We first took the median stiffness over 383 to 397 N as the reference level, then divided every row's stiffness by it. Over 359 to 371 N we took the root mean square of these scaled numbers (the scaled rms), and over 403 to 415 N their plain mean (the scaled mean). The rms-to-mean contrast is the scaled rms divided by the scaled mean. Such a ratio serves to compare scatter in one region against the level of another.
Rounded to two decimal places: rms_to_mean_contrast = 1.16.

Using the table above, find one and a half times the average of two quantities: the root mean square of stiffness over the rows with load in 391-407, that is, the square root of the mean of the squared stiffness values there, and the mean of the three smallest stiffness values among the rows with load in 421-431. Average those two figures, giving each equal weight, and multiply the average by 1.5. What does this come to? 5.41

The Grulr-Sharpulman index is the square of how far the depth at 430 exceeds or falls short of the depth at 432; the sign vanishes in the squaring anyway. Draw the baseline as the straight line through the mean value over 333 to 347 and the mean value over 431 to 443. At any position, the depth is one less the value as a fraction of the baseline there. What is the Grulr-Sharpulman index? 0.0155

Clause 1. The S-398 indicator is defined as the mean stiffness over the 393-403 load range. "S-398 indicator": 3.59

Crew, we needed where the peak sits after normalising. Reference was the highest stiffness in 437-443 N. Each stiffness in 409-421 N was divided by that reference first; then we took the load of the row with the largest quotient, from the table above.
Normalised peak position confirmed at 418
